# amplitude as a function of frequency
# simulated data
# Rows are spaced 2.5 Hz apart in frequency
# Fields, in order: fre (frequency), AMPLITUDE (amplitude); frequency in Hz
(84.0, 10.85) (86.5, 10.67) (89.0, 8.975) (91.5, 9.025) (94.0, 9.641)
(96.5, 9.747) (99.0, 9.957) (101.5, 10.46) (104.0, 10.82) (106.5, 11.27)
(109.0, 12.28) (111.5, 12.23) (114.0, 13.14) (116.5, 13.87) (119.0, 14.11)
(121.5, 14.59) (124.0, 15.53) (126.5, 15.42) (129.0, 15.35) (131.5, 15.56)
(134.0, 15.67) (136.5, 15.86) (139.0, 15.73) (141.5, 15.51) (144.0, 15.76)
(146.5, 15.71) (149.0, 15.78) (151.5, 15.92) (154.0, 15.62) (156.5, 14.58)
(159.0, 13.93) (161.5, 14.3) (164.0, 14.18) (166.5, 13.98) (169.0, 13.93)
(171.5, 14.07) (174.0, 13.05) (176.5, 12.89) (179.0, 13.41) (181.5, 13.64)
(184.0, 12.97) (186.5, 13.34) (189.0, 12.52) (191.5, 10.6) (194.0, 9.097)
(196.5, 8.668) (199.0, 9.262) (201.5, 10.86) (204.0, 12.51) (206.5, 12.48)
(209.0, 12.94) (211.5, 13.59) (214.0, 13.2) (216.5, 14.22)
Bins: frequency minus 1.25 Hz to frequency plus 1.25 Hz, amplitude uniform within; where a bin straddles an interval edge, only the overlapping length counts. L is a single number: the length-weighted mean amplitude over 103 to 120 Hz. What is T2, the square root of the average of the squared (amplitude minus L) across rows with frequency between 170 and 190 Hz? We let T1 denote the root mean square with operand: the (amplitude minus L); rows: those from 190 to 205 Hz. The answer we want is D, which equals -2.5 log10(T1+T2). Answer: -1.37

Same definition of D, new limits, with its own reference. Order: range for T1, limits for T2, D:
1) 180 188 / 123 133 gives -1.44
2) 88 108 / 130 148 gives -1.91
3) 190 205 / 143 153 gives -1.94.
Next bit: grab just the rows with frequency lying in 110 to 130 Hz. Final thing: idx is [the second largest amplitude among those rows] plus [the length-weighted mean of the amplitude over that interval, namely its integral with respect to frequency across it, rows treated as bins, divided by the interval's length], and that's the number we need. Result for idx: 29.7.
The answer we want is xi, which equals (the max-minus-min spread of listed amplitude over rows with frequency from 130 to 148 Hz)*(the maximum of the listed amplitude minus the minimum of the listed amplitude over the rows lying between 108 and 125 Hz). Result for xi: 1.2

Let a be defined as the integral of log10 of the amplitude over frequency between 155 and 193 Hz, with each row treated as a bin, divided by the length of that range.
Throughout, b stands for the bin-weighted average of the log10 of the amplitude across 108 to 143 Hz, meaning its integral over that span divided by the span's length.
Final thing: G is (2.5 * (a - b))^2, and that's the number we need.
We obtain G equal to 0.009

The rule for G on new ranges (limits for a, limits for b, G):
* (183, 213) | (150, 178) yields 0.055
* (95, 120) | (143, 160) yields 0.089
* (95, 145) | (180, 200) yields 0.041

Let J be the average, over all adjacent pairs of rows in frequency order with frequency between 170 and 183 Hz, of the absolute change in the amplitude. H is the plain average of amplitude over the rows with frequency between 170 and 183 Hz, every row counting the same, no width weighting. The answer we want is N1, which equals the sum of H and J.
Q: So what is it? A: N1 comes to 14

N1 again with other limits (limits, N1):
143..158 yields 16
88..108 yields 10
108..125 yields 14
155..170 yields 14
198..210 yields 13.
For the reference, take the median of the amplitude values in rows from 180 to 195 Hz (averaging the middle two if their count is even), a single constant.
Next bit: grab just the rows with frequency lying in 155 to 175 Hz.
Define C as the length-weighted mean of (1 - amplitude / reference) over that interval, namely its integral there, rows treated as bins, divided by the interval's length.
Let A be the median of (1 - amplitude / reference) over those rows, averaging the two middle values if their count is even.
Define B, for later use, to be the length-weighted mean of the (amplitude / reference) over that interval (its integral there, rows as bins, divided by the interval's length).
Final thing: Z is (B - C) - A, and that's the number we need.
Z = 1.3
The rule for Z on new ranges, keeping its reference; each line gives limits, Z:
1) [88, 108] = 0.3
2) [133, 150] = 1.7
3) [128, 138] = 1.7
